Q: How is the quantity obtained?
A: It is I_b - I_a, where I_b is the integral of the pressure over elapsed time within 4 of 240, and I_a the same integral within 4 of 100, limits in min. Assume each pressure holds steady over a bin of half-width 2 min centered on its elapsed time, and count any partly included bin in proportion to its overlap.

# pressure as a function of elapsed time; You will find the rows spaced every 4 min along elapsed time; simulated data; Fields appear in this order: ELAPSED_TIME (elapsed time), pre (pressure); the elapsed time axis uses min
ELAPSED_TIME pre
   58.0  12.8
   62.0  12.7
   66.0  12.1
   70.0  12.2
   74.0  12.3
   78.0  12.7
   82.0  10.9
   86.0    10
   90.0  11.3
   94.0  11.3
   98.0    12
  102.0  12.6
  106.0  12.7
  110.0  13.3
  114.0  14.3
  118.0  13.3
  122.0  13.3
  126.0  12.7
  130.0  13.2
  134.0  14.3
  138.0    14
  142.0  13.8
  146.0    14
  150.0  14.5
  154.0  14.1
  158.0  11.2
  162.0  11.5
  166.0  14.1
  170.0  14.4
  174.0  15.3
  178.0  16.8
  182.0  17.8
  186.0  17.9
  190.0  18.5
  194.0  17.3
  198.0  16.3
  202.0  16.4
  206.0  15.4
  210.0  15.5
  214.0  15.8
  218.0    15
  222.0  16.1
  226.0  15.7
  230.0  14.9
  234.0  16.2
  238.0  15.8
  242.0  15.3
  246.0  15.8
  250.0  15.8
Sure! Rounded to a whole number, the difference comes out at 26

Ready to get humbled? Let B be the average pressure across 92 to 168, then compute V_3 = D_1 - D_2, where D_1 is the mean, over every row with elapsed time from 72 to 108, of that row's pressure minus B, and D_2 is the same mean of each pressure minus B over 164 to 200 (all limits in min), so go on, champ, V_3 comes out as -4.7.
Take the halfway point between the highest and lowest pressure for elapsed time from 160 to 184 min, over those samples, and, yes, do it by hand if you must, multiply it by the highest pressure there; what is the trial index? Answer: 261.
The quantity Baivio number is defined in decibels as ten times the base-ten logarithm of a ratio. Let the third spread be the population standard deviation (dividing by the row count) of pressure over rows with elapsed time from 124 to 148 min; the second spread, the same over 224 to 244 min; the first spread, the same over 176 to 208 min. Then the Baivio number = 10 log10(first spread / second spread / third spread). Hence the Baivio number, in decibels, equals 6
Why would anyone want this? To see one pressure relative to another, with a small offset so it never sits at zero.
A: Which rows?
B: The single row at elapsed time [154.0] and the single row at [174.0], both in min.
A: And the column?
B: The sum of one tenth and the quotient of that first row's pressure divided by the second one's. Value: 1.02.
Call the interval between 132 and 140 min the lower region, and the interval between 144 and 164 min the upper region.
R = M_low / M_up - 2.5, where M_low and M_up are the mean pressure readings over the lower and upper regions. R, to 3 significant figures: -1.42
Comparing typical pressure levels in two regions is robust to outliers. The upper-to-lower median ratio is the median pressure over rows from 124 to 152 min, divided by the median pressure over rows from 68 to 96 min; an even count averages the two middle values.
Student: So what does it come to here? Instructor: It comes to 1.24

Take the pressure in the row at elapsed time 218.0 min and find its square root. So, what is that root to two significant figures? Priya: 3.9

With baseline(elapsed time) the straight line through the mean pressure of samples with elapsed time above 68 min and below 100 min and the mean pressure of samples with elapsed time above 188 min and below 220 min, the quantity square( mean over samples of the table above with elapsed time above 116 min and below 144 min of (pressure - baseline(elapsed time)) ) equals 0.017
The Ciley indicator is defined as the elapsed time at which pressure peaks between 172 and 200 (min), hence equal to 190.0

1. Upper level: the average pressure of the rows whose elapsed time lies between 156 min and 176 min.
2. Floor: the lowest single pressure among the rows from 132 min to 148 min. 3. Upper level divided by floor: 0.96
